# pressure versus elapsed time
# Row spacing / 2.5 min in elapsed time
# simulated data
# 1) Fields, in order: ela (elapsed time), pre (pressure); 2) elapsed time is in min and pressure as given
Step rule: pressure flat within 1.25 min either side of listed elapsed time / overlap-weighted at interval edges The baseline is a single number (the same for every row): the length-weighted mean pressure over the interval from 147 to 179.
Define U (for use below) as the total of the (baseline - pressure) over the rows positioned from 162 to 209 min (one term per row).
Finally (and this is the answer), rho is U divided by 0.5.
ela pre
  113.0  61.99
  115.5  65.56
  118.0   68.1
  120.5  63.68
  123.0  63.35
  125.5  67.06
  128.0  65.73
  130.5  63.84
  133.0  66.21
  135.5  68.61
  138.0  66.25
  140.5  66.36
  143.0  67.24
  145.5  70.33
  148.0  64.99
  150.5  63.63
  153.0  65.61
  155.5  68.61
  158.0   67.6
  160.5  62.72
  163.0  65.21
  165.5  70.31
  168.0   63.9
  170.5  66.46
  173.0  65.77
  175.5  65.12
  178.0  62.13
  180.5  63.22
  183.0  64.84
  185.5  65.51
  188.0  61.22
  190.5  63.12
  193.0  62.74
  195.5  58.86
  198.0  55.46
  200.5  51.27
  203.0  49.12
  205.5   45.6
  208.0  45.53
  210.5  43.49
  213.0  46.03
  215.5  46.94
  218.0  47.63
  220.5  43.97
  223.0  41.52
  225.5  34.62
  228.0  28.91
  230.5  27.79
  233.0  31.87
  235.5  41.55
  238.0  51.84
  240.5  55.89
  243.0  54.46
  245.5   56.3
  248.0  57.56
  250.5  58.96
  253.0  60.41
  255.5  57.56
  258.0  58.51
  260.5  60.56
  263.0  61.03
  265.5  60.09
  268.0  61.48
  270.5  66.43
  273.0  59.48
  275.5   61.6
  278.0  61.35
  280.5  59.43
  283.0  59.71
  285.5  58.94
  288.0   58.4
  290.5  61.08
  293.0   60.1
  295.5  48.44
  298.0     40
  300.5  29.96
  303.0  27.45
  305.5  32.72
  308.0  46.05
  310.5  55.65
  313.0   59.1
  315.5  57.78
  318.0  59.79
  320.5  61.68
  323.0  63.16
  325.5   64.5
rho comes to 201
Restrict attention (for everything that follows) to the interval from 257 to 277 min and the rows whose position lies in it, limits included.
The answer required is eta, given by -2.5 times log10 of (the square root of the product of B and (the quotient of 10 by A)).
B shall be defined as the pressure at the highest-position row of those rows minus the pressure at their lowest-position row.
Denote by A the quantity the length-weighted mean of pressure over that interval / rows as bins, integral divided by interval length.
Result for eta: 0.37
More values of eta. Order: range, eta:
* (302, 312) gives -1.04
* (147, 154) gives 1.27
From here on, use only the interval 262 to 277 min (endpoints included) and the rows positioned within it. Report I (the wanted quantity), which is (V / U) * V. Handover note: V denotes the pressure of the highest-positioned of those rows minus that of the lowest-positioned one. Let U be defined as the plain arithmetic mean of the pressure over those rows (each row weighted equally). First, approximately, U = 62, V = 0.6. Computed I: 0.01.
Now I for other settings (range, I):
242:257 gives 0.17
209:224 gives 0.09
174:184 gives 0.00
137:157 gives 0.08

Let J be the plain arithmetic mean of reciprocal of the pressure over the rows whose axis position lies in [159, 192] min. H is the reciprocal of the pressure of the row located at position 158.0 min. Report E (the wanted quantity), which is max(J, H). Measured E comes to 0.016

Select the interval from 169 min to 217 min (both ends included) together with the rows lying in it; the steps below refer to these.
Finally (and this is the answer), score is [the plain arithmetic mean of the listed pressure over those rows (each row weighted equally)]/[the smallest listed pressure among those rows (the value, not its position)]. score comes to 1.3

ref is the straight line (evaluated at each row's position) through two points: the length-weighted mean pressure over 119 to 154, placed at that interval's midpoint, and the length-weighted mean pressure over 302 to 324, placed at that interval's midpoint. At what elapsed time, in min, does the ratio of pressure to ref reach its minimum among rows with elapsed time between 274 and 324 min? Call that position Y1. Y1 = 303.0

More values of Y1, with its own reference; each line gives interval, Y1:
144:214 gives 210.5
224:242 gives 230.5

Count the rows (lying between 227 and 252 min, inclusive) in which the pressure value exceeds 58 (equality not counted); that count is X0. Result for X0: 1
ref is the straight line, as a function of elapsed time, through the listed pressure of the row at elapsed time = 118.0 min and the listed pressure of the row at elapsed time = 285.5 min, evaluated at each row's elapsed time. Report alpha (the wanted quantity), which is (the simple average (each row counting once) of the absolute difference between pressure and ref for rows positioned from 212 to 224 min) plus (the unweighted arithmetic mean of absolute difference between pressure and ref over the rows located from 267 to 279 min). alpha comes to 20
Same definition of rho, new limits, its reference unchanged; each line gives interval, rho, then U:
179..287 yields 1035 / 517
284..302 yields 204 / 102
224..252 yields 443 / 222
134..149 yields -21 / -10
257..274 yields 63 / 31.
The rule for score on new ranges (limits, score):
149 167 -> 1.1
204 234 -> 1.5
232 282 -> 1.8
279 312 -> 1.8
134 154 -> 1.0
